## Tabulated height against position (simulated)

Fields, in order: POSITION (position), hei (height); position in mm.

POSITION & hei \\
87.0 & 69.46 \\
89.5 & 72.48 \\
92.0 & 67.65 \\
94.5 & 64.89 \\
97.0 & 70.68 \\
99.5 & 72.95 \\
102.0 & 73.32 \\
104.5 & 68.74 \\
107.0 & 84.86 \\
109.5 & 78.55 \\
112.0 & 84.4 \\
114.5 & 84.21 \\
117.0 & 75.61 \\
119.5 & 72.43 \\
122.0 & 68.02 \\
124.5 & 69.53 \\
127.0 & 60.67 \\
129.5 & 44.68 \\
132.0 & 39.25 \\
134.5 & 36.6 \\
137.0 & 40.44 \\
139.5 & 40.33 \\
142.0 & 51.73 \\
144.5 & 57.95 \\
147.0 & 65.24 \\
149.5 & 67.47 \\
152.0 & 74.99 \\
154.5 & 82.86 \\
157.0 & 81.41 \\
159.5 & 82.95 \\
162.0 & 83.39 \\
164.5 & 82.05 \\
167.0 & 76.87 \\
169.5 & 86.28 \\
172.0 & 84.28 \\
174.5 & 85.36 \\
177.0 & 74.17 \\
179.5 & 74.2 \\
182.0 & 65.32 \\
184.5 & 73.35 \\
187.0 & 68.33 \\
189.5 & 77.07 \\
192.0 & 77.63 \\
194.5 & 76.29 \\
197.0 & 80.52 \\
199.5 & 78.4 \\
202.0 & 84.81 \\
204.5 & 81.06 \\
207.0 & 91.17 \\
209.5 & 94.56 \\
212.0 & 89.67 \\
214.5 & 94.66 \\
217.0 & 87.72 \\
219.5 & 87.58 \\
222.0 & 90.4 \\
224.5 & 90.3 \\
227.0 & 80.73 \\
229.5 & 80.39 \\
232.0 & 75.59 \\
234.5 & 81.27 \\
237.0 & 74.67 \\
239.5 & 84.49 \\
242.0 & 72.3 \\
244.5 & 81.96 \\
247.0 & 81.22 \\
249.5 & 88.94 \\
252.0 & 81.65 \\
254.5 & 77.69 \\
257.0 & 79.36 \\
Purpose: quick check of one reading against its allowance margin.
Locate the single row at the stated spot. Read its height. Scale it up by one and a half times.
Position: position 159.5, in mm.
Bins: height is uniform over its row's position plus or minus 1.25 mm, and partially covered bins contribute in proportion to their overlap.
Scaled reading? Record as 124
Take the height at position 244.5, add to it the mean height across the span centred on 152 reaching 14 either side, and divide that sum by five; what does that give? 30.4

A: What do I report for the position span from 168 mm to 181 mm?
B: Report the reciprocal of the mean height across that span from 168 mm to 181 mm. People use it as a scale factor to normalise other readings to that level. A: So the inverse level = 0.0124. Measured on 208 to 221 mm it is 0.0110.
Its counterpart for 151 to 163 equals 0.0123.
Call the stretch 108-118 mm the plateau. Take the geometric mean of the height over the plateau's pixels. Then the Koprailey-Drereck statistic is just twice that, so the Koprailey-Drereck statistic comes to 161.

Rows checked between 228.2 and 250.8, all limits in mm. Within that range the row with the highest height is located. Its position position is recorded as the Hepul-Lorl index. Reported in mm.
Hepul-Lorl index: 249.5 mm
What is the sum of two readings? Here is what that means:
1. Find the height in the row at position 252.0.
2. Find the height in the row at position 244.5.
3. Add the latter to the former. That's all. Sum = 164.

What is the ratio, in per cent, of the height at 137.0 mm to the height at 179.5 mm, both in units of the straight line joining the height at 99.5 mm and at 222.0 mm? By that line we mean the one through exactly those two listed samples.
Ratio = 59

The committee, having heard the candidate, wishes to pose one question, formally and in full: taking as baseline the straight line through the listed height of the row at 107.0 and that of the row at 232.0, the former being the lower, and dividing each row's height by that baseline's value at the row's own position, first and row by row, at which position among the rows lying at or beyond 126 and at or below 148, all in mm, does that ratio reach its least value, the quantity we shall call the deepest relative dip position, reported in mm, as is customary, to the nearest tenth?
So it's 134.5 mm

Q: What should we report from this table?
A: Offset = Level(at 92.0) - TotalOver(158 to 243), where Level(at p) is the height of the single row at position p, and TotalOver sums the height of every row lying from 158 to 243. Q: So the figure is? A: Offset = -2700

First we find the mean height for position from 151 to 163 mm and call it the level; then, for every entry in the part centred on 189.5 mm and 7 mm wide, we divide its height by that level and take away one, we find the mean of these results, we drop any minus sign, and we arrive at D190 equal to 0.08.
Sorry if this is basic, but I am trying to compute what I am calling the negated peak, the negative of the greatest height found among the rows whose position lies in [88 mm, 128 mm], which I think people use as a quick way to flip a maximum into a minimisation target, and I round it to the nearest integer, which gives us -85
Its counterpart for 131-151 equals -67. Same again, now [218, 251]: -90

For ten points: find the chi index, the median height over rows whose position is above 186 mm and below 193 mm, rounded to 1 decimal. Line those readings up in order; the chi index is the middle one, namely 77.1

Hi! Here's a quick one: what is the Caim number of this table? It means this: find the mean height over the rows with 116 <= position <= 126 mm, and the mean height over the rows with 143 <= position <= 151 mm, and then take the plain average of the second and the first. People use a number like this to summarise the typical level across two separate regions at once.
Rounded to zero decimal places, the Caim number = 67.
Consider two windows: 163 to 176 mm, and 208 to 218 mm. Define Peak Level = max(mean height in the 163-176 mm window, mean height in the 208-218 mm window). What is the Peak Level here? 91.7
